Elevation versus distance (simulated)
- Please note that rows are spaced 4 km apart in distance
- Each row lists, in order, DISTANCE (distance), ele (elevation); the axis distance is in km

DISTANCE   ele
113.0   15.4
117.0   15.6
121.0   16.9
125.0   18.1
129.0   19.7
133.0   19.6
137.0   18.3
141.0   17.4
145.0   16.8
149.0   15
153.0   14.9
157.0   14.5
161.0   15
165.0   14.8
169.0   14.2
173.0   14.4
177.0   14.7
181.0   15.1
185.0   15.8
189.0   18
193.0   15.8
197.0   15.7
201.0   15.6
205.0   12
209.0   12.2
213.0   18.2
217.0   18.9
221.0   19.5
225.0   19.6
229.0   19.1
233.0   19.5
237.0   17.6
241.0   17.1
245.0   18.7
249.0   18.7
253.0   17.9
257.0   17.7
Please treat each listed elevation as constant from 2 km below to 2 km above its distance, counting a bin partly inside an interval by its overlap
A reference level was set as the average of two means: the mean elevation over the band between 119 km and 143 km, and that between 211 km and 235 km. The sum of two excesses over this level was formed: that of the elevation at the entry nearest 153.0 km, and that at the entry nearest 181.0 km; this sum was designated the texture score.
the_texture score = -7.5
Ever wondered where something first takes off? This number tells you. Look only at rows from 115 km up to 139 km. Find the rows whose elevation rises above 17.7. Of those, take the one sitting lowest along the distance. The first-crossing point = 125.0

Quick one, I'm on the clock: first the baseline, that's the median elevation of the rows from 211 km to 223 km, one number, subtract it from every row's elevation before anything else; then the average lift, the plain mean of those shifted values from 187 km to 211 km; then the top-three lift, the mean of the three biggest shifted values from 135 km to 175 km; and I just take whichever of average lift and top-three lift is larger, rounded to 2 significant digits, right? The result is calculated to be -1.4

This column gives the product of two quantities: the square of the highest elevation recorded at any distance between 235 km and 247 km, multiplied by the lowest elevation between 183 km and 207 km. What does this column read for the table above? 4196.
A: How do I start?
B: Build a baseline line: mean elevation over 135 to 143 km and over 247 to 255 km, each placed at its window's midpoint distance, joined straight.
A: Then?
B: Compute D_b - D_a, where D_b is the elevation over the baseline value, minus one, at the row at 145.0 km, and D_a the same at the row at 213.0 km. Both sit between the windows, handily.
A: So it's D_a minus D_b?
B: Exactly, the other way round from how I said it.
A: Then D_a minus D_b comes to 0.06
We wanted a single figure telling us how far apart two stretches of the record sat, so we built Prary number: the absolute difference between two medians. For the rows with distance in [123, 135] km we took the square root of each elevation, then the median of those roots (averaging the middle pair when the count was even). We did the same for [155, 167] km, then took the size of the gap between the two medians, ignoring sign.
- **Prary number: 0.58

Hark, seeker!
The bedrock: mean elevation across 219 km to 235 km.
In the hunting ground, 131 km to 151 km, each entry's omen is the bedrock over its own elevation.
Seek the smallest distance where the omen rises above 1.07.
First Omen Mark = 141.0 km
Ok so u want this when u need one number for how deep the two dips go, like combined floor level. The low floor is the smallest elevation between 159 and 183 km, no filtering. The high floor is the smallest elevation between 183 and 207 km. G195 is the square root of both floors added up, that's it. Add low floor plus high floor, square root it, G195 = 5.12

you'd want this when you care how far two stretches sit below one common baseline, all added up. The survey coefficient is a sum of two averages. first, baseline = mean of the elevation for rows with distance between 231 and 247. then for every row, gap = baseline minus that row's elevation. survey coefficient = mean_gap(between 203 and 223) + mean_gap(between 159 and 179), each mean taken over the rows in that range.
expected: 5.7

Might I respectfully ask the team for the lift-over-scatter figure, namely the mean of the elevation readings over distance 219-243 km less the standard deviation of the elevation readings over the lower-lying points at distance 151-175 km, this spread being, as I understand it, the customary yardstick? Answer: 18.4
